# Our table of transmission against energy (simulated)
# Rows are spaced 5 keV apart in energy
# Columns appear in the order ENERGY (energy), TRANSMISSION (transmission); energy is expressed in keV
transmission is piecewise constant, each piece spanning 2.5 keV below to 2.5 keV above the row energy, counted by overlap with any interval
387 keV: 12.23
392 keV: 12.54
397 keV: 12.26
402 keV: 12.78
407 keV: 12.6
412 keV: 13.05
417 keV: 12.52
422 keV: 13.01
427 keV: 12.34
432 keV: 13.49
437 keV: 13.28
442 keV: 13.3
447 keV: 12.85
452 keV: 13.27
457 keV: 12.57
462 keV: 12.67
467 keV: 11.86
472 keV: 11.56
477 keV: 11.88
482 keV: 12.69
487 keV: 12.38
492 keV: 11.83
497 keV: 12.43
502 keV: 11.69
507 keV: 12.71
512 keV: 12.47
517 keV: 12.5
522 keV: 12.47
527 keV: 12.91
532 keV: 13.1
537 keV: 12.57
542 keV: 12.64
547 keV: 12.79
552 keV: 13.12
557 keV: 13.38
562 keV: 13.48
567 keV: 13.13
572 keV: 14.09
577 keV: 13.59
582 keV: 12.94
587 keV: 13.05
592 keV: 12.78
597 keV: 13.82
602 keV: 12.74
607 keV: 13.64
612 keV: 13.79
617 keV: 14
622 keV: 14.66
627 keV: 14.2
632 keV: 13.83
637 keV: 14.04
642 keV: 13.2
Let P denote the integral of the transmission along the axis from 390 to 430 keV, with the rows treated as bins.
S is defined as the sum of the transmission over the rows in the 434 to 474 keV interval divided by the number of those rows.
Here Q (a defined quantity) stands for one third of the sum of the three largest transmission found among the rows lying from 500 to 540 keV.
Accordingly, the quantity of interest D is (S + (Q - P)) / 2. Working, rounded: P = 506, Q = 12.9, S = 12.7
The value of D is -240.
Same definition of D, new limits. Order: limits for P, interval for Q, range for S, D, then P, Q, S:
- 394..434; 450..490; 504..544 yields -242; 510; 12.9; 12.7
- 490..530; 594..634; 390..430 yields -234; 496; 14.3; 12.6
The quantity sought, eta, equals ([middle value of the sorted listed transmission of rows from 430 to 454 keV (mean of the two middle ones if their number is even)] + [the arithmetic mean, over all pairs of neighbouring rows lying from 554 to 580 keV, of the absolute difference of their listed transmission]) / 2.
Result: 6.88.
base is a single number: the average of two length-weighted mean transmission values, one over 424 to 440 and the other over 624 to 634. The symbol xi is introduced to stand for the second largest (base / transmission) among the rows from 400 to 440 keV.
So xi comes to 1.08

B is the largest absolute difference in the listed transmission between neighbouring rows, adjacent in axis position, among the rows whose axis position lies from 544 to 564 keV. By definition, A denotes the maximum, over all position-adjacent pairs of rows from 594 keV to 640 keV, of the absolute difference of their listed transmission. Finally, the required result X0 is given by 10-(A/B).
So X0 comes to 6.7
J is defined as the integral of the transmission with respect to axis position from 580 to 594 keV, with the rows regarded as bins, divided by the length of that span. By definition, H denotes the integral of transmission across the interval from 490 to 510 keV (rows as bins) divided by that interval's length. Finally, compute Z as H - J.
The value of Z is -0.7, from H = 12.2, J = 12.9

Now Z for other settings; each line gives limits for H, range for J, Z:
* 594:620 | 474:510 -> 1.4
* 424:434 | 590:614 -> -0.5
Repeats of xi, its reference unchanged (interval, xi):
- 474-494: 1.14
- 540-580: 1.06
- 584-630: 1.06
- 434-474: 1.14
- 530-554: 1.07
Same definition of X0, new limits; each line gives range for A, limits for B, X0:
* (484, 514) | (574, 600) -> 9.0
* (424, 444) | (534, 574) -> 8.8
